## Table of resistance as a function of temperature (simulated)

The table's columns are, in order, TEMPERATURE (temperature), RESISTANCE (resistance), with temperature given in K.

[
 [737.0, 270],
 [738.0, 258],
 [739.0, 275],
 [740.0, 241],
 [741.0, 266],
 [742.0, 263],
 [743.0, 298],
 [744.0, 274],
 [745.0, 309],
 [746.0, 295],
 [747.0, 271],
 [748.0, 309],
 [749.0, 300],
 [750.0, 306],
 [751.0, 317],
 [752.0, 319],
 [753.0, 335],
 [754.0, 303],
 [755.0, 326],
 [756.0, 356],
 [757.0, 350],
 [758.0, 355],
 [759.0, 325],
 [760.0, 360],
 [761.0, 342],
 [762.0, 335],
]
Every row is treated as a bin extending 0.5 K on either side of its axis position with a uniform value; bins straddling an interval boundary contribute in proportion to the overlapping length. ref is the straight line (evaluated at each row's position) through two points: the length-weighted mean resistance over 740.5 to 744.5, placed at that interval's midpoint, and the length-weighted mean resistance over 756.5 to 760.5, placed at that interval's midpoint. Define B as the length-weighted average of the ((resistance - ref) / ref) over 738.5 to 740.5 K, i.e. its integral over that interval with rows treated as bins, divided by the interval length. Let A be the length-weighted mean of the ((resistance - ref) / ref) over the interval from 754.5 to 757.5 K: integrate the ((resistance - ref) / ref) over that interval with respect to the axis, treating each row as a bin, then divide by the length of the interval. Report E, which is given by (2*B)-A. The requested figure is -0.05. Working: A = 0.023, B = -0.014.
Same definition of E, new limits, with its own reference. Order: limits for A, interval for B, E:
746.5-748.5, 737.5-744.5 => 0.02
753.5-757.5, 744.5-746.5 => 0.09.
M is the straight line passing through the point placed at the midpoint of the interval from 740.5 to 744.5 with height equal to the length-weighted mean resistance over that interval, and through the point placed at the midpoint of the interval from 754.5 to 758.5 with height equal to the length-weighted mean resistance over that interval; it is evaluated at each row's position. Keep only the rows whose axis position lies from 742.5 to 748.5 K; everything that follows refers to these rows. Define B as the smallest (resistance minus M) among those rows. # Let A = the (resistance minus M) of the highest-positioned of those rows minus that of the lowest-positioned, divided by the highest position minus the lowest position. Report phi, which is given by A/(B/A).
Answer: -0.31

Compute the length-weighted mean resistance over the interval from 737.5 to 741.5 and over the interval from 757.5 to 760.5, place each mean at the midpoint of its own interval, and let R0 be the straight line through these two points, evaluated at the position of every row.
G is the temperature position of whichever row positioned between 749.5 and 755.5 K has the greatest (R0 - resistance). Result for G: 754.0 K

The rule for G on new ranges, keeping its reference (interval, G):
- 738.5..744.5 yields 740.0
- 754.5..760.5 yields 759.0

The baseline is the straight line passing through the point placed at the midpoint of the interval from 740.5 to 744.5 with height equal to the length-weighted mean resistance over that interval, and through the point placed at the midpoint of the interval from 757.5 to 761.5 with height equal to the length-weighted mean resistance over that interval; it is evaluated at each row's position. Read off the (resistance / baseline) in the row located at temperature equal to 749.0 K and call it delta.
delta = 0.99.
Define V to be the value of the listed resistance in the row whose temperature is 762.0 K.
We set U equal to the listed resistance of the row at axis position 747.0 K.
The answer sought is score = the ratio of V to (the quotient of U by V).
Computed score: 414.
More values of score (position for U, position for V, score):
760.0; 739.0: 210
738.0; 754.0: 356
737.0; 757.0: 454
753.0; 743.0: 265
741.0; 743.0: 334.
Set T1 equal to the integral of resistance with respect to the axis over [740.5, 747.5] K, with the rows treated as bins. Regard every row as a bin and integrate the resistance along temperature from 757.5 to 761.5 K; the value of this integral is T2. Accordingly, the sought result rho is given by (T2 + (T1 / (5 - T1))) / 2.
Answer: 690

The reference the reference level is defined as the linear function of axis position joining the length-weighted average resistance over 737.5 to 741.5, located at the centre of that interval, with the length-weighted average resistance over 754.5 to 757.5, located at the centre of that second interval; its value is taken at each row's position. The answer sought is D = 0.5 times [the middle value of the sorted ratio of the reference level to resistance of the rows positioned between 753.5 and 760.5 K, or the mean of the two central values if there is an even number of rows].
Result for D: 0.506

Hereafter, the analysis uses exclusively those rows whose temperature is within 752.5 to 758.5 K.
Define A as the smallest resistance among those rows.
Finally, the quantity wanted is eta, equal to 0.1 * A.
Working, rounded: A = 303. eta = 30.3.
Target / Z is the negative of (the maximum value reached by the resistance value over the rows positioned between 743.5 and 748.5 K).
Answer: -309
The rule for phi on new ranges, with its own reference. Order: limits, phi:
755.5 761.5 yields -1.81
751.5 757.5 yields -0.04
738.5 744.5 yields -1.31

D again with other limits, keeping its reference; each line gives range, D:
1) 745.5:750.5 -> 0.512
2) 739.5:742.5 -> 0.518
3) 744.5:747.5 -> 0.497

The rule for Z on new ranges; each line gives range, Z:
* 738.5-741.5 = -275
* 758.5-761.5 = -360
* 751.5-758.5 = -356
